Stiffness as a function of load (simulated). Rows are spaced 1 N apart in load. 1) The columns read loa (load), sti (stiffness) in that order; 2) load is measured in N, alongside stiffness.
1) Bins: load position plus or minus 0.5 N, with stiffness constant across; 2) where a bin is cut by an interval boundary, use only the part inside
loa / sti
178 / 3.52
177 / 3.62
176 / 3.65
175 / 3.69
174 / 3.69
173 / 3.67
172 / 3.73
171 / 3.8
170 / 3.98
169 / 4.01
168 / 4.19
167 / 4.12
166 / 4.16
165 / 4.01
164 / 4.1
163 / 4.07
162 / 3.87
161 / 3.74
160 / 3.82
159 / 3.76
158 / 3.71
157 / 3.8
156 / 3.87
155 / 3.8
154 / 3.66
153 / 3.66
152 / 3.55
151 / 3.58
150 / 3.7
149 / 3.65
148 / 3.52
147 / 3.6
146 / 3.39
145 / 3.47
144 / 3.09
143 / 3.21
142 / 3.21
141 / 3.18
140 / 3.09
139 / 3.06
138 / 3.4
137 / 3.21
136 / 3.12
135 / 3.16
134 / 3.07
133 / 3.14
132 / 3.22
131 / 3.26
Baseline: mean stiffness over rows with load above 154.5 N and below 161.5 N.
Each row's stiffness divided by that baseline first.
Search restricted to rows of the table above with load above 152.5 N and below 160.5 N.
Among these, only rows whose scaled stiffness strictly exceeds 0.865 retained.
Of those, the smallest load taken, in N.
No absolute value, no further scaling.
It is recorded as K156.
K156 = 153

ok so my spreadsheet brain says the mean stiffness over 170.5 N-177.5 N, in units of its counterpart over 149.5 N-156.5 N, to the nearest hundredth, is 1.00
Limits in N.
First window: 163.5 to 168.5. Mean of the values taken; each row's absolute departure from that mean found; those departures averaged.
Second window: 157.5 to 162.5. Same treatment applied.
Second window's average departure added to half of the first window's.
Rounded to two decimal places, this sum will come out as 0.08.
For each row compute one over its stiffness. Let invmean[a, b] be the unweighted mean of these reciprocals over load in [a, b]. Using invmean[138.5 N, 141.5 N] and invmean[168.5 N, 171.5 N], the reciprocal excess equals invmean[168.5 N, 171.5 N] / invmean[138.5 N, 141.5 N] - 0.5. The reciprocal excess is 0.29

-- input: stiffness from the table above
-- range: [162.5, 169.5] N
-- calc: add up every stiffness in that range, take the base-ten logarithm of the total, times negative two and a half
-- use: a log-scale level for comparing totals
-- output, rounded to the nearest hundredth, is -3.64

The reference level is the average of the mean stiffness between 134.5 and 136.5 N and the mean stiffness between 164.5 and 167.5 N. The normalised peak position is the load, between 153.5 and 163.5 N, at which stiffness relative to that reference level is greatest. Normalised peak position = 163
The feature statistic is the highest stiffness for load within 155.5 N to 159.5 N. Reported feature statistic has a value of 3.87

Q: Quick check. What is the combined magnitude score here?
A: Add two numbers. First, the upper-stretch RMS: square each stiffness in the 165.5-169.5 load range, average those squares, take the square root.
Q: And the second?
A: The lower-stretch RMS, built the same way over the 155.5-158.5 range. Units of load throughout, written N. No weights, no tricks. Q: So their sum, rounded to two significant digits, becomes 7.9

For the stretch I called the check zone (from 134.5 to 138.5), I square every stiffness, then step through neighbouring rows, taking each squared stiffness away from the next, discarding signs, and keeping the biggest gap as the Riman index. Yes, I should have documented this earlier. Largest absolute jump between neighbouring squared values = 1.3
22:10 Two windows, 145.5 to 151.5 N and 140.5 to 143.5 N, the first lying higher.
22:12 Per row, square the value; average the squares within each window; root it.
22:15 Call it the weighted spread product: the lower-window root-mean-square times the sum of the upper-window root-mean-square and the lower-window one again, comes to 22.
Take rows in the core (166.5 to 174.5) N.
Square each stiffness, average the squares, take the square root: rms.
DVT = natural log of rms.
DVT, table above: 1.36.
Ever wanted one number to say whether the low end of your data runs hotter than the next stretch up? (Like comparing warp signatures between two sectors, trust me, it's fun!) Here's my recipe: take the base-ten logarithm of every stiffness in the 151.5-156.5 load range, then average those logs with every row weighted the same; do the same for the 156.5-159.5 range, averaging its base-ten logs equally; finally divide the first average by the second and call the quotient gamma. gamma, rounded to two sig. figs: 0.99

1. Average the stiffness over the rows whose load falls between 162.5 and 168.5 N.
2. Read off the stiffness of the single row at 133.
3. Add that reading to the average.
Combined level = 7.2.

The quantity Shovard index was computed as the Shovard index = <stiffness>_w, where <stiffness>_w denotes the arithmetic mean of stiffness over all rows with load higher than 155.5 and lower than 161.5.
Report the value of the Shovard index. 3.78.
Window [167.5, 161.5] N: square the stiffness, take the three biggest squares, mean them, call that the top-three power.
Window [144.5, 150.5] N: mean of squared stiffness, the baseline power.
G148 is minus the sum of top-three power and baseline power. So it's -29.7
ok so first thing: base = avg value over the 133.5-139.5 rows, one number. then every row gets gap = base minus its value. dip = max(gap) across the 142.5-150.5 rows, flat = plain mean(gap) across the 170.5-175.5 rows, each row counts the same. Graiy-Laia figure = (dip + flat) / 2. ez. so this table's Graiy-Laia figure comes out -0.23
